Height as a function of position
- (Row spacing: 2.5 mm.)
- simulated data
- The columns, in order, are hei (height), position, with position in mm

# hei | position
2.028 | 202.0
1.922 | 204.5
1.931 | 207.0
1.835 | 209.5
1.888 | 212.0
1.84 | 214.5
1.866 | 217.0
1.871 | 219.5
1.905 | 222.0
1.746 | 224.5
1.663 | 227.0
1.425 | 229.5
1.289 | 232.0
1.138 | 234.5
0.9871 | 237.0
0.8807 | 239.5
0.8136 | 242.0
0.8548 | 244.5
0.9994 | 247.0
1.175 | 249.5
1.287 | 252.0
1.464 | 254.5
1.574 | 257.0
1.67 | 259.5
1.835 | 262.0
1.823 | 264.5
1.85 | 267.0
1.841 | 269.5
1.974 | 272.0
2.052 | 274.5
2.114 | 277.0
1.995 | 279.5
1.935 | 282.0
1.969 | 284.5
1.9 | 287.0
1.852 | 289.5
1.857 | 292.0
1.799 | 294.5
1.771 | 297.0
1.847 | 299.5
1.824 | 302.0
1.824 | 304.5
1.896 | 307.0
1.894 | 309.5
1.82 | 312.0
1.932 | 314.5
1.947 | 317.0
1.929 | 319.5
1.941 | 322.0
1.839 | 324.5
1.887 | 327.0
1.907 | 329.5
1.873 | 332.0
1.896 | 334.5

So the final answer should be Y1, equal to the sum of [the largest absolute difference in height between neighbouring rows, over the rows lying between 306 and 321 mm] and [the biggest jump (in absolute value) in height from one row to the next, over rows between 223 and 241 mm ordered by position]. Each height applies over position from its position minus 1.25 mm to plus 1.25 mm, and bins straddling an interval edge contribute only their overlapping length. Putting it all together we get 0.35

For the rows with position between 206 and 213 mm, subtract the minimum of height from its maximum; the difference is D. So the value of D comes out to 0.10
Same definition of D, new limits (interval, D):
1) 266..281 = 0.27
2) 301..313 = 0.08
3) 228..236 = 0.29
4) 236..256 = 0.65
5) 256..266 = 0.26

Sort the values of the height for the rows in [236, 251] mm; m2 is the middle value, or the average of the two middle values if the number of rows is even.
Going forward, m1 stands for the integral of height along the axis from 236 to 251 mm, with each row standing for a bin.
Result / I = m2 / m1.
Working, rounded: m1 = 14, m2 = 0.93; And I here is 0.07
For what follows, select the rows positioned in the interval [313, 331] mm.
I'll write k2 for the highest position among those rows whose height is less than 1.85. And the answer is 324.5 mm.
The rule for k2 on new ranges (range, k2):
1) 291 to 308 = 304.5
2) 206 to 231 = 229.5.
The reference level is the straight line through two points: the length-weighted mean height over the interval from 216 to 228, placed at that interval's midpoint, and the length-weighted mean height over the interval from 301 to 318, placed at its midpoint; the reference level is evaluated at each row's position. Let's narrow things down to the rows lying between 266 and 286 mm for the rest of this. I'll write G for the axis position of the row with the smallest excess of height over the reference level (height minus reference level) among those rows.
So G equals 269.5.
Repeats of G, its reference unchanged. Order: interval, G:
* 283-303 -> 297.0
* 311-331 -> 312.0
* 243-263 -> 244.5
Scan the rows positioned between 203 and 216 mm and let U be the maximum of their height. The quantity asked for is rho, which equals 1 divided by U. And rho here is 0.518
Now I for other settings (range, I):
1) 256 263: 0.14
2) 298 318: 0.05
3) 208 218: 0.10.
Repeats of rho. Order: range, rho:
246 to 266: 0.545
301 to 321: 0.514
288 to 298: 0.539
